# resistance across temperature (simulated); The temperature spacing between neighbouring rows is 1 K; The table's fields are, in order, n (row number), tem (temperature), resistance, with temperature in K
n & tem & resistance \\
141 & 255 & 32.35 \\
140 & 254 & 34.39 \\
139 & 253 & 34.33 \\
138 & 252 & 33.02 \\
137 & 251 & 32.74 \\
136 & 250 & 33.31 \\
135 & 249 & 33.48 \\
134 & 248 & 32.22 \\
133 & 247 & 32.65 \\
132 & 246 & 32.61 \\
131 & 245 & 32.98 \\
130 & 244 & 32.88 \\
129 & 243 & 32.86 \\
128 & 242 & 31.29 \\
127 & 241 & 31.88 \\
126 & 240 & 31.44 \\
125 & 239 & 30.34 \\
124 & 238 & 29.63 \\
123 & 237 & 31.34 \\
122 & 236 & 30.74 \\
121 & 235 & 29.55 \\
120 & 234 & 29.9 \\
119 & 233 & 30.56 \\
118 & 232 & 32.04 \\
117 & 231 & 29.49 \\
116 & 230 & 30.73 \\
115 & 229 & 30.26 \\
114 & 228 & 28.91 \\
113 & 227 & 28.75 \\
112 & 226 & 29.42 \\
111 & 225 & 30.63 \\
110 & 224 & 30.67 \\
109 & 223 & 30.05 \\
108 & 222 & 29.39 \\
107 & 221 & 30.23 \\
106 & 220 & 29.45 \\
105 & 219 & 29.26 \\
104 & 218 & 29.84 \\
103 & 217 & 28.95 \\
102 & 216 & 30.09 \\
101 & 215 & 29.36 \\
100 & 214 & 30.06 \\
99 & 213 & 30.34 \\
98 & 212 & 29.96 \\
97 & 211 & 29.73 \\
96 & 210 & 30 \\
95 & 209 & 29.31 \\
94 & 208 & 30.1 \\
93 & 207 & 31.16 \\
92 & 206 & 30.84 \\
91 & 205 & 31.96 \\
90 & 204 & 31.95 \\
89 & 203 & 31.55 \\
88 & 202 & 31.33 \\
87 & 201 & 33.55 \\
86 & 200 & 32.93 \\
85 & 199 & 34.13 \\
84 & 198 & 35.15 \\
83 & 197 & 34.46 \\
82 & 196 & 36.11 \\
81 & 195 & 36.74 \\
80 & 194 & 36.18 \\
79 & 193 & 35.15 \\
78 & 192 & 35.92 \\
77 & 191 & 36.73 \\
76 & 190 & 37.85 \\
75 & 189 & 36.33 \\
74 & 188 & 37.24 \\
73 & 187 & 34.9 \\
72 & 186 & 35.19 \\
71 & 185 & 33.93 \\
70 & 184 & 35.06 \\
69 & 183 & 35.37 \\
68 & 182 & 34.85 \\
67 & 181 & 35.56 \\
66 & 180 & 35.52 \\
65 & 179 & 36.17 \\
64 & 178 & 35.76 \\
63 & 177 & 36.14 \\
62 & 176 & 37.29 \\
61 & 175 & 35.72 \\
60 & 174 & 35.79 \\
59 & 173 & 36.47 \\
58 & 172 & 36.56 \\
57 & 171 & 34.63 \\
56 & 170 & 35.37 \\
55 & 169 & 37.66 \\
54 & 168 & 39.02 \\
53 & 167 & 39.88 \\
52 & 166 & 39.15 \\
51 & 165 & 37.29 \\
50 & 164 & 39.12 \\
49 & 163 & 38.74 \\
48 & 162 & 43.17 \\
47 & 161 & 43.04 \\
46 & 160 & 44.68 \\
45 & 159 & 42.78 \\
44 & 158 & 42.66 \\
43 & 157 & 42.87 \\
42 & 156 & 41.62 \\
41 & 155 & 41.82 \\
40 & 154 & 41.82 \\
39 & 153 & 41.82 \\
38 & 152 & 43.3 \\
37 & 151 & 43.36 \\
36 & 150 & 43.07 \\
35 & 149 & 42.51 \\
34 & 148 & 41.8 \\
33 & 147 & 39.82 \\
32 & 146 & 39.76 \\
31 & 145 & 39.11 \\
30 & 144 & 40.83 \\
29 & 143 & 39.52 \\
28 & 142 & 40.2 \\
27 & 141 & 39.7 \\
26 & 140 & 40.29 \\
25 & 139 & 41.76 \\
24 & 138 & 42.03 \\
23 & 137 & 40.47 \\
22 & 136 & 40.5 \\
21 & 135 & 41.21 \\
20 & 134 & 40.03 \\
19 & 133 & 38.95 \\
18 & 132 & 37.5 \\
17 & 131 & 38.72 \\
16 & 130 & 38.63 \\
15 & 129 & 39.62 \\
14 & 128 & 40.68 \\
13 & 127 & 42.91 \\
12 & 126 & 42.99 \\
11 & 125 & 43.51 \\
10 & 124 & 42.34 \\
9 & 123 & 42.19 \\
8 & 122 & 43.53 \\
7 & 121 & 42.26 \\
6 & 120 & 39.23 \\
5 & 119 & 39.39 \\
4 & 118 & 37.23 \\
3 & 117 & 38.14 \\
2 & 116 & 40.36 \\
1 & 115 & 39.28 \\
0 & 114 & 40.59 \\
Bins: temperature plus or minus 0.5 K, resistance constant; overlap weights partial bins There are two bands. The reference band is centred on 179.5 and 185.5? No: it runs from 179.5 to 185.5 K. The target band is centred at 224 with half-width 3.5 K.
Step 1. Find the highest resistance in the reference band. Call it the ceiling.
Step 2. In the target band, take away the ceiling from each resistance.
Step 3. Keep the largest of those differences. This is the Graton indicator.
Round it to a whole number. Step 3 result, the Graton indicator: -5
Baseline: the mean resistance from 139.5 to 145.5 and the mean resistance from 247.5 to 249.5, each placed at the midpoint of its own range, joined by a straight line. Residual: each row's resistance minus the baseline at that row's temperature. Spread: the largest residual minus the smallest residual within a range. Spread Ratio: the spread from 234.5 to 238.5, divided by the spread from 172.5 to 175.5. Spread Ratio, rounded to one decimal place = 3.1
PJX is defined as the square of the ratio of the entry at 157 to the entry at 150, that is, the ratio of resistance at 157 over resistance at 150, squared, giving 0.99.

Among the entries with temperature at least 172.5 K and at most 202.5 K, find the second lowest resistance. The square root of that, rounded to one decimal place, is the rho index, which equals 5.7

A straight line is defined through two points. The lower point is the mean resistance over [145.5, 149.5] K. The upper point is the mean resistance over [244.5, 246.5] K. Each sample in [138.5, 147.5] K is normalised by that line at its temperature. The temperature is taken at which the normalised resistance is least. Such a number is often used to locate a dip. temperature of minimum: 145 K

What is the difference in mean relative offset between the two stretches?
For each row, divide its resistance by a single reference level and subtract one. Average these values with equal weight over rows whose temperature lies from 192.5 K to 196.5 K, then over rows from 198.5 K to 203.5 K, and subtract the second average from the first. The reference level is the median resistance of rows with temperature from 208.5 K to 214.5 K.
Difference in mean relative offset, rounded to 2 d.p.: 0.11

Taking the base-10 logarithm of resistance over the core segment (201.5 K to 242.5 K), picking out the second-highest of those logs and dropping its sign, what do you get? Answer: 1.50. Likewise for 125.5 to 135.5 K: 1.63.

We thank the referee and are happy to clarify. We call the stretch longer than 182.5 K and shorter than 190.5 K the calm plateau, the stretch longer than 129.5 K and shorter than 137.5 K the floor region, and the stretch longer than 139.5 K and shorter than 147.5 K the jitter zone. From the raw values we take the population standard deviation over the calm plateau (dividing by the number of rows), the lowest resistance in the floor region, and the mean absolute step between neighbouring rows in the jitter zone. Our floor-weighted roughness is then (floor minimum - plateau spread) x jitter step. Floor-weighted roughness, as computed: 29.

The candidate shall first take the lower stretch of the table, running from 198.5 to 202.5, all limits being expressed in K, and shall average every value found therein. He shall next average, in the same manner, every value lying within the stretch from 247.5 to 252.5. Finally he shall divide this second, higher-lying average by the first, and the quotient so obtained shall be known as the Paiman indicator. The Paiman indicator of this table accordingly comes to 1.00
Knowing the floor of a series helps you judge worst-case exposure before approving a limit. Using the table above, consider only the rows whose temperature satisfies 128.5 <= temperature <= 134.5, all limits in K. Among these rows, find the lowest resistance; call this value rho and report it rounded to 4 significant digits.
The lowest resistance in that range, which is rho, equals 37.50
